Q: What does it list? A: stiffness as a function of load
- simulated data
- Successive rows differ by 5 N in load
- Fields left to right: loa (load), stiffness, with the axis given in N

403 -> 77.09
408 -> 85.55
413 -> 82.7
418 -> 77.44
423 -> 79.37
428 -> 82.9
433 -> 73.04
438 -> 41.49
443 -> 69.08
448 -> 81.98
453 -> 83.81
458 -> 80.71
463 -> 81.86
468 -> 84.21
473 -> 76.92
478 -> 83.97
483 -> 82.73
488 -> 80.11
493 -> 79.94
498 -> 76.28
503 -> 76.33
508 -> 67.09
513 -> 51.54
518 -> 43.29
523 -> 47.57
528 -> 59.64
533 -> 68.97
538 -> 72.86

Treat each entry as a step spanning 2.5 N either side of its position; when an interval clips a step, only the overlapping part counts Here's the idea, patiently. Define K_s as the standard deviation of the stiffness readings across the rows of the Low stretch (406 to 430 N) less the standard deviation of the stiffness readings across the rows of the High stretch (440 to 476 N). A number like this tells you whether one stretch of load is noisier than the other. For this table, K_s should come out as -2.1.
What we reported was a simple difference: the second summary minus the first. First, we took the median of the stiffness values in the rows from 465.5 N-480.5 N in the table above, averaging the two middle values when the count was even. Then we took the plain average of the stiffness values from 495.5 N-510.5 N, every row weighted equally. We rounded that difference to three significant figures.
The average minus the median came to -10.7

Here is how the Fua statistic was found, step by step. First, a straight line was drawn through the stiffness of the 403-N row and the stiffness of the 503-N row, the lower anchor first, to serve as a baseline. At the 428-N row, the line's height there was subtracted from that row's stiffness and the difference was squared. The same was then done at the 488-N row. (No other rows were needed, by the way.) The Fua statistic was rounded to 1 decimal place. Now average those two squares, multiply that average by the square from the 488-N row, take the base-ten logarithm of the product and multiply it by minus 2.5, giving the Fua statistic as -6.3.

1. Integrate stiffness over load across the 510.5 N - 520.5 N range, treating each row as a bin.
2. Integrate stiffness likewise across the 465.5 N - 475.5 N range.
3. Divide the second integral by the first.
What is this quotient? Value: 1.70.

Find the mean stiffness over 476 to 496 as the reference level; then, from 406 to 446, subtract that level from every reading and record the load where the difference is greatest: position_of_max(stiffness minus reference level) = 408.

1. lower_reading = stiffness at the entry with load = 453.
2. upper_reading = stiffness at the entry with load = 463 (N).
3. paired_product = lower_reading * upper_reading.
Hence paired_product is 6861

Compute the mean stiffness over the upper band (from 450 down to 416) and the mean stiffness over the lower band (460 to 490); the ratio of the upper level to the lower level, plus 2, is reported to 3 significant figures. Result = 2.88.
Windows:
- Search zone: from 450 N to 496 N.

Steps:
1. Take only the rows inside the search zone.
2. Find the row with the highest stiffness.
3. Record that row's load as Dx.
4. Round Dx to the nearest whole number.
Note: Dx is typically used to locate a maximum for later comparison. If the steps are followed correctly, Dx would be 468 N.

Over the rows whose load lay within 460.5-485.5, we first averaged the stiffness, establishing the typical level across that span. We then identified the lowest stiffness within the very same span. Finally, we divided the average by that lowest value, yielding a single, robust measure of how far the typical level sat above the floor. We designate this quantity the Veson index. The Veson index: 1.07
